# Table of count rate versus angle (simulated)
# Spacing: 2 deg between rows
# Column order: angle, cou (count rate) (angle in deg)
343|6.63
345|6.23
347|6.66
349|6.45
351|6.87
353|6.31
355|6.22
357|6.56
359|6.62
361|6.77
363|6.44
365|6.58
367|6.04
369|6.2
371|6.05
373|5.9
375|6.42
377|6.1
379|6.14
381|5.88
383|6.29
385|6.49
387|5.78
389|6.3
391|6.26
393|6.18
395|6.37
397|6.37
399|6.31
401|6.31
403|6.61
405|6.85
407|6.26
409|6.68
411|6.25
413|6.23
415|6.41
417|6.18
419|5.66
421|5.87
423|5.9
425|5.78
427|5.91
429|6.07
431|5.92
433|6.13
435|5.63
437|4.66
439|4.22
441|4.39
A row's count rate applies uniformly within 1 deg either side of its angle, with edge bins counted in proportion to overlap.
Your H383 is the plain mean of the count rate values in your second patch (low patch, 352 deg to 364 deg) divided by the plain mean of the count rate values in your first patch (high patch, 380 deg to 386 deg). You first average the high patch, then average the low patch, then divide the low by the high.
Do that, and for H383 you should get 1.04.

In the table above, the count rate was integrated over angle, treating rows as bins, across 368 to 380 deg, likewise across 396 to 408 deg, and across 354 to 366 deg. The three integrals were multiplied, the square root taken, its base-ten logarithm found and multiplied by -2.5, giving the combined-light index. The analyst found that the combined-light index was -7.06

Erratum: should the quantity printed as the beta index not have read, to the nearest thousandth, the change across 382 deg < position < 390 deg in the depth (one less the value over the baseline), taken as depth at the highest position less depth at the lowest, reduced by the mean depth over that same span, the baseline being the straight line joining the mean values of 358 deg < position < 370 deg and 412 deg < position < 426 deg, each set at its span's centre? -0.018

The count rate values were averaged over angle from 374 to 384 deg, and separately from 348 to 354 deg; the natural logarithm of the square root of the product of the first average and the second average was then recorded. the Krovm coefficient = 1.85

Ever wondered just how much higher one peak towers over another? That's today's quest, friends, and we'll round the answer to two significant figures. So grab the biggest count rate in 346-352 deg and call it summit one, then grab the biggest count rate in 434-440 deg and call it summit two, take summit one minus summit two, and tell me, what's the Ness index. 1.2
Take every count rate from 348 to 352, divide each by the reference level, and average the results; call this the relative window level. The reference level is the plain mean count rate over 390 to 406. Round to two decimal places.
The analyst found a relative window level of 1.04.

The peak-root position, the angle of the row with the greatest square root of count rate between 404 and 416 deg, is 405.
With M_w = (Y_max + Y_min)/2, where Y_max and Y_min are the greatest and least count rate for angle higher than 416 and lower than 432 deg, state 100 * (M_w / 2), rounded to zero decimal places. 296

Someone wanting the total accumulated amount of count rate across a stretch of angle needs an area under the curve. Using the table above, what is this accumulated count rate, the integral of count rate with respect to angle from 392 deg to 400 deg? 50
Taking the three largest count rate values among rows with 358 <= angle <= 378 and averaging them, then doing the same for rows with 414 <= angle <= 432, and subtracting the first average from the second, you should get -0.44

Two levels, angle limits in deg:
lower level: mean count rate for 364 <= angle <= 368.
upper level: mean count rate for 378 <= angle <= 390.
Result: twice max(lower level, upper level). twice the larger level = 12.62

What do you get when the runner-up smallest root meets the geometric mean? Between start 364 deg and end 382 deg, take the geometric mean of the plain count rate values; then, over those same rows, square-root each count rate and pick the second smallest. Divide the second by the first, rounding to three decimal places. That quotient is 0.395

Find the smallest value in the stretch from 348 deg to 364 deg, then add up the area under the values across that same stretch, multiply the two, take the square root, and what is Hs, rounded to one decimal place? 25.5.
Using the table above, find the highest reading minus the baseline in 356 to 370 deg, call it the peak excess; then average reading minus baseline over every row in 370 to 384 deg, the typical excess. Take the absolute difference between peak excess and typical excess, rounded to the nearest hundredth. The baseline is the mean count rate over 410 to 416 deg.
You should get 0.66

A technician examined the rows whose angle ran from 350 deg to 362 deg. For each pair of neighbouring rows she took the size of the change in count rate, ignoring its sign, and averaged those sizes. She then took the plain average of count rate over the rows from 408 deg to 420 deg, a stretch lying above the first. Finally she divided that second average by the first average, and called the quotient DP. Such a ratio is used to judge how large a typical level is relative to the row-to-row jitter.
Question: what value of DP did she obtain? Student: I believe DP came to 26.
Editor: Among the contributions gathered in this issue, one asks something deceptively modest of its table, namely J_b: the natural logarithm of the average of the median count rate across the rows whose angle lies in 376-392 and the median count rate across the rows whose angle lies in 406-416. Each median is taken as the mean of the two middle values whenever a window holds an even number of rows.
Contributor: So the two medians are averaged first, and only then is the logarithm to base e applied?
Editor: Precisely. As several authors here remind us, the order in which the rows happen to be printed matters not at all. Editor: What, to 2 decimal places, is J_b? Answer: 1.83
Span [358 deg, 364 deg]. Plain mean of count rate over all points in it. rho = 6.61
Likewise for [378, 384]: 6.10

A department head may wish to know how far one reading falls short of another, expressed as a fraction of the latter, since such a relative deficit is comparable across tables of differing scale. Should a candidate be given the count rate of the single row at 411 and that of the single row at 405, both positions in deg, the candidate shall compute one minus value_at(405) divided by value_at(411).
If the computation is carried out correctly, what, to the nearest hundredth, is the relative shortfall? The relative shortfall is -0.10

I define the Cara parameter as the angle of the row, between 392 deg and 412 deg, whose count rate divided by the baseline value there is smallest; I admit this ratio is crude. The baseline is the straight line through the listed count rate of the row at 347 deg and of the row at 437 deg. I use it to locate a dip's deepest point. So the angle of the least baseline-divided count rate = 393 deg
